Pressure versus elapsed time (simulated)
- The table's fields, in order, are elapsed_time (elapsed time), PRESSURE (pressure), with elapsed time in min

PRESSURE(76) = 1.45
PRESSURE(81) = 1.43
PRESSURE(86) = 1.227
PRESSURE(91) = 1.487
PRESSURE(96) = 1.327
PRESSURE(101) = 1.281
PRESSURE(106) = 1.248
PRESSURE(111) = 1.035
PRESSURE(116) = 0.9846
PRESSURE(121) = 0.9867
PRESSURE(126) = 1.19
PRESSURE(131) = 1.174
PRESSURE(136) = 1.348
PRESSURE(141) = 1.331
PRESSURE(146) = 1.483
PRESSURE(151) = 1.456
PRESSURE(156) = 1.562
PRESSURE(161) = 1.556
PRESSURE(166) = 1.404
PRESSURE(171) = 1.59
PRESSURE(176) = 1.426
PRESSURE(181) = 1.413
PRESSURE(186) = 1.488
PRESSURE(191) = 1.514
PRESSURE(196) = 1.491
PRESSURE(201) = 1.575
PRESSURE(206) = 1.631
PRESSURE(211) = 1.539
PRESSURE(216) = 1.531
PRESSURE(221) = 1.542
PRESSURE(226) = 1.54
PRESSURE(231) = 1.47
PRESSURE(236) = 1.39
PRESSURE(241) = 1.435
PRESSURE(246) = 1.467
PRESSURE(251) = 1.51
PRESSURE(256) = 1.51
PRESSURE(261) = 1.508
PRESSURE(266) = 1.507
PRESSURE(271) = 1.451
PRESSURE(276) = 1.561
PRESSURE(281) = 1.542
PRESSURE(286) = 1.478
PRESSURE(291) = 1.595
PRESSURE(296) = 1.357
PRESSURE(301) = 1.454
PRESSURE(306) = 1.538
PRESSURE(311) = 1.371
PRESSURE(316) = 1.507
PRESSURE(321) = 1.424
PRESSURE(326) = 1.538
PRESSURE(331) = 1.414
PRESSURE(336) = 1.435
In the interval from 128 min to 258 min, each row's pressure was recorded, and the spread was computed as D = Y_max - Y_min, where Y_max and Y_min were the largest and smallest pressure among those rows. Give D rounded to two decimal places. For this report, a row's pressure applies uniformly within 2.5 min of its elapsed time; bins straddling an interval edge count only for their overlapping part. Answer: 0.46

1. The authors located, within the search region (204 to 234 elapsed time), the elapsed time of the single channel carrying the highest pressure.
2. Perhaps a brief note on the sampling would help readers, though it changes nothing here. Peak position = 206 min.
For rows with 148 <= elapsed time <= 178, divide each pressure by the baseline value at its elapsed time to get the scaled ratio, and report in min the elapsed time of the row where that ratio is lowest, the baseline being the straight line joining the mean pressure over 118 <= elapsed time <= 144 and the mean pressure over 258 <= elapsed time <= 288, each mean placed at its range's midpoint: 176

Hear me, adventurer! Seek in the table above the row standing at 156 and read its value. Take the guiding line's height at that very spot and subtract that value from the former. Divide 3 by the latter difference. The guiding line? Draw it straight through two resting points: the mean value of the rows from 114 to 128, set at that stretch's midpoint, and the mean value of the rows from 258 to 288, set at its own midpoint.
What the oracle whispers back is -7.4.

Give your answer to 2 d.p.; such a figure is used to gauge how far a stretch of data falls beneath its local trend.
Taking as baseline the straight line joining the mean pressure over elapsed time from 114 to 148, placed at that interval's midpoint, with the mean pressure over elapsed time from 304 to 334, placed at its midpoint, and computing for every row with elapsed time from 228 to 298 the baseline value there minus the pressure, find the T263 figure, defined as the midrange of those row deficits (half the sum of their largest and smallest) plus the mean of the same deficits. -0.14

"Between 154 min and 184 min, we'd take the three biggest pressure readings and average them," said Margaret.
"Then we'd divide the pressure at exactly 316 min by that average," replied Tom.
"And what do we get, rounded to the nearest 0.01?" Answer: 0.96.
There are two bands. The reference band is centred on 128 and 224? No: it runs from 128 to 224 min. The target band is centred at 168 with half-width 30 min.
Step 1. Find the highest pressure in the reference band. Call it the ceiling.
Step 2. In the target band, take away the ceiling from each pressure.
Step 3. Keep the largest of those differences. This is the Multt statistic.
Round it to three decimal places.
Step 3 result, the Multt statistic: -0.041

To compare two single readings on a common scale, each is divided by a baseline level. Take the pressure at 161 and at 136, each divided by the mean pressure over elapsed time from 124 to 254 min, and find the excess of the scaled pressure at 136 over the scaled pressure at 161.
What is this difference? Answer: -0.14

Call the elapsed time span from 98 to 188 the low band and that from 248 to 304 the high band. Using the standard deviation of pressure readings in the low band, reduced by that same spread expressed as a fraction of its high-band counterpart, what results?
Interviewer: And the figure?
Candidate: -2.9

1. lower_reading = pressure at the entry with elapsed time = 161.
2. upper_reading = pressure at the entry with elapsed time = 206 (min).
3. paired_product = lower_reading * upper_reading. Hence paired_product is 2.5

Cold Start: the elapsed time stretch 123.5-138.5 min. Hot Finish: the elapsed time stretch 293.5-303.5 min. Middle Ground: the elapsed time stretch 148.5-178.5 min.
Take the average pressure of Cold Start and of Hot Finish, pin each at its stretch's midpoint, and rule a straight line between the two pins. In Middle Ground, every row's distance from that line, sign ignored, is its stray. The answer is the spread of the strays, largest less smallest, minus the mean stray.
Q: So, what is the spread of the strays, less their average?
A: -0.05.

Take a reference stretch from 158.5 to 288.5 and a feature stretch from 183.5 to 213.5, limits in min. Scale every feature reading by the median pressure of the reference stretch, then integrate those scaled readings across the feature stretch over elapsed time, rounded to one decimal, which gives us 30.6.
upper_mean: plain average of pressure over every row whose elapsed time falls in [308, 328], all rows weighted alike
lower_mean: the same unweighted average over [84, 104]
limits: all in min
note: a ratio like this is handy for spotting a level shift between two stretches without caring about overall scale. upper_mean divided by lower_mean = 1.10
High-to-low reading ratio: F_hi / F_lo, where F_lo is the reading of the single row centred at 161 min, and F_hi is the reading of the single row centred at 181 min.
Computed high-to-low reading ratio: 0.91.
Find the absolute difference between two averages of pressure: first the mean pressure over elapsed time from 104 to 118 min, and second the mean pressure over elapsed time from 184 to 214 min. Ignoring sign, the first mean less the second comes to 0.45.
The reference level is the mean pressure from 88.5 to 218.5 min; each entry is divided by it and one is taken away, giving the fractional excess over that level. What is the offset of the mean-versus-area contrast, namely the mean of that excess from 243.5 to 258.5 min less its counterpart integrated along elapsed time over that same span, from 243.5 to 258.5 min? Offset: -1.1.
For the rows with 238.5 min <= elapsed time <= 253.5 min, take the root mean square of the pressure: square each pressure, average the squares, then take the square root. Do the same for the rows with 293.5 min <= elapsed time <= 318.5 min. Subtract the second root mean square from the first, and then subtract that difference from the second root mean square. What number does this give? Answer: 1.42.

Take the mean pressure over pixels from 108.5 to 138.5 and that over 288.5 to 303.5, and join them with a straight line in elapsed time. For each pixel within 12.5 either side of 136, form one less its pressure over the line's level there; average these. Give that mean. -0.14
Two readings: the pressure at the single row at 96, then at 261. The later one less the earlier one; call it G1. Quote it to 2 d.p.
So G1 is 0.18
